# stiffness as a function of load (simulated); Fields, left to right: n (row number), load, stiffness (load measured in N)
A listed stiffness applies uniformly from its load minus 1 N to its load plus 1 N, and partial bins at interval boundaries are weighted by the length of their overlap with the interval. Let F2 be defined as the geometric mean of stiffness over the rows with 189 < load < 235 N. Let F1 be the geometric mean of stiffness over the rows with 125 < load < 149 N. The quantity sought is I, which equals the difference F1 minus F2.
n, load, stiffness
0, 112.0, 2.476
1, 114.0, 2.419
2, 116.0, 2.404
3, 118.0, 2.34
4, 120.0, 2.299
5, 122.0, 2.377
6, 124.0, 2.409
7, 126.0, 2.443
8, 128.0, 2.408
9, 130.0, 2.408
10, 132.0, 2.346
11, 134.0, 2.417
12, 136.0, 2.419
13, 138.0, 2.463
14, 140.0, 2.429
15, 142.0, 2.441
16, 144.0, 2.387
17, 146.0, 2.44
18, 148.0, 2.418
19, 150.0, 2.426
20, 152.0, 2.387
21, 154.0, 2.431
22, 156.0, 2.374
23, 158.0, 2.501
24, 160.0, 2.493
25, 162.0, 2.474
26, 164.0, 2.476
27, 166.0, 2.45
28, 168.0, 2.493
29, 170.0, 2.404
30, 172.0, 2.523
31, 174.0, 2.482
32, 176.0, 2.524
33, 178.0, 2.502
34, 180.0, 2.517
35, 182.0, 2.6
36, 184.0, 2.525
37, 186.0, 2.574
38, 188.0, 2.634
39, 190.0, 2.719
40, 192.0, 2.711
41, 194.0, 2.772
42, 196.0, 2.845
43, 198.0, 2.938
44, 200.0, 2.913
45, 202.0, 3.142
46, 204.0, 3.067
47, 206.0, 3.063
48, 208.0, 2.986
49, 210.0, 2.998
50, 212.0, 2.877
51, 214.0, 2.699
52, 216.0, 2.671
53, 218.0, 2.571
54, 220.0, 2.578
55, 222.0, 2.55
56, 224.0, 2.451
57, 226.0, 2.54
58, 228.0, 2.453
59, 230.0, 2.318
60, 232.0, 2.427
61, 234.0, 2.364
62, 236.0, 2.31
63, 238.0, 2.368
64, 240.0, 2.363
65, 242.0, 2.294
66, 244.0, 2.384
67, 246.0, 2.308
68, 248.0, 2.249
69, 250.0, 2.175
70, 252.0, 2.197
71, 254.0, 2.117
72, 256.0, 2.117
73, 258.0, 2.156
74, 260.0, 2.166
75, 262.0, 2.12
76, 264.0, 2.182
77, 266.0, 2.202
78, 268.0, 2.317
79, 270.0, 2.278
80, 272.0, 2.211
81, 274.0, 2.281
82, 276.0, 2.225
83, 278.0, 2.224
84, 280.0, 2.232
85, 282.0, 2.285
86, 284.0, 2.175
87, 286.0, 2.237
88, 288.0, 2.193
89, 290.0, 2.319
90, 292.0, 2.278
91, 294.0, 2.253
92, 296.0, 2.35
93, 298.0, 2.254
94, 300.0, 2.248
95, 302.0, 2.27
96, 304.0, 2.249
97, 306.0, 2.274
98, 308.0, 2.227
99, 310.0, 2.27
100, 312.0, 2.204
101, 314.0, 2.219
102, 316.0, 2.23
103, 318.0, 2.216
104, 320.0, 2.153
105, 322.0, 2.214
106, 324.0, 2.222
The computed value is -0.30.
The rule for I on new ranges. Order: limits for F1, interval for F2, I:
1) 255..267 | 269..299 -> -0.10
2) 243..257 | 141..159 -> -0.20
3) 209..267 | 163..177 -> -0.10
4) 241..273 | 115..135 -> -0.17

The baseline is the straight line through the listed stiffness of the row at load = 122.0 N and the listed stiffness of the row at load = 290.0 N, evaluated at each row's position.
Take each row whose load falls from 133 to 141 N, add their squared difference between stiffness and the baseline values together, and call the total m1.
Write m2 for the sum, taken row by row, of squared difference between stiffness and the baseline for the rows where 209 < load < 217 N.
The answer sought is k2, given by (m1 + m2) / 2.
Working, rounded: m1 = 0.02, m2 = 0.94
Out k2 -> 0.48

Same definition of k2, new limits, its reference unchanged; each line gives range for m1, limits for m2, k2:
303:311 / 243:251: 0.03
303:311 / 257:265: 0.07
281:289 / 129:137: 0.03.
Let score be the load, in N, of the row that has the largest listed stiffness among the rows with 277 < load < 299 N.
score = 296.0 N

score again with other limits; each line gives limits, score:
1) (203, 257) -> 204.0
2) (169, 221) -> 202.0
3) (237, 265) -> 244.0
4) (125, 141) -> 138.0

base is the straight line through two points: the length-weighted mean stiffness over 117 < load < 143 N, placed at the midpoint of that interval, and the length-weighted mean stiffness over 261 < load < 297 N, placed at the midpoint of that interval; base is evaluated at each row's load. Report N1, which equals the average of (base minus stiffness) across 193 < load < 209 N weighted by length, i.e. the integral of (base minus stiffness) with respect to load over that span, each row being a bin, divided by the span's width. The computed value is -0.64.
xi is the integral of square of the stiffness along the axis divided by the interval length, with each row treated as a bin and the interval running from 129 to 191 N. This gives 6.1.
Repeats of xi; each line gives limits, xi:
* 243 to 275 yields 4.9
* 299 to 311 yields 5.1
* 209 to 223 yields 7.3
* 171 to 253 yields 6.8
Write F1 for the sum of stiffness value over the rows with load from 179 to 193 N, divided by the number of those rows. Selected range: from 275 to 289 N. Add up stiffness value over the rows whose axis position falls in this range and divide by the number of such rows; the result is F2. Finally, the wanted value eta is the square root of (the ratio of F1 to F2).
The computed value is 1.08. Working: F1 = 2.61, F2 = 2.22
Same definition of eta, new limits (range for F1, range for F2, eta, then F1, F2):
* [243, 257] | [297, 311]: 0.99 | 2.22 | 2.26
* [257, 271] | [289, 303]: 0.98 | 2.20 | 2.28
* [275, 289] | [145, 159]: 0.96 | 2.22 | 2.43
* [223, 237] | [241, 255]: 1.04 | 2.41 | 2.25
